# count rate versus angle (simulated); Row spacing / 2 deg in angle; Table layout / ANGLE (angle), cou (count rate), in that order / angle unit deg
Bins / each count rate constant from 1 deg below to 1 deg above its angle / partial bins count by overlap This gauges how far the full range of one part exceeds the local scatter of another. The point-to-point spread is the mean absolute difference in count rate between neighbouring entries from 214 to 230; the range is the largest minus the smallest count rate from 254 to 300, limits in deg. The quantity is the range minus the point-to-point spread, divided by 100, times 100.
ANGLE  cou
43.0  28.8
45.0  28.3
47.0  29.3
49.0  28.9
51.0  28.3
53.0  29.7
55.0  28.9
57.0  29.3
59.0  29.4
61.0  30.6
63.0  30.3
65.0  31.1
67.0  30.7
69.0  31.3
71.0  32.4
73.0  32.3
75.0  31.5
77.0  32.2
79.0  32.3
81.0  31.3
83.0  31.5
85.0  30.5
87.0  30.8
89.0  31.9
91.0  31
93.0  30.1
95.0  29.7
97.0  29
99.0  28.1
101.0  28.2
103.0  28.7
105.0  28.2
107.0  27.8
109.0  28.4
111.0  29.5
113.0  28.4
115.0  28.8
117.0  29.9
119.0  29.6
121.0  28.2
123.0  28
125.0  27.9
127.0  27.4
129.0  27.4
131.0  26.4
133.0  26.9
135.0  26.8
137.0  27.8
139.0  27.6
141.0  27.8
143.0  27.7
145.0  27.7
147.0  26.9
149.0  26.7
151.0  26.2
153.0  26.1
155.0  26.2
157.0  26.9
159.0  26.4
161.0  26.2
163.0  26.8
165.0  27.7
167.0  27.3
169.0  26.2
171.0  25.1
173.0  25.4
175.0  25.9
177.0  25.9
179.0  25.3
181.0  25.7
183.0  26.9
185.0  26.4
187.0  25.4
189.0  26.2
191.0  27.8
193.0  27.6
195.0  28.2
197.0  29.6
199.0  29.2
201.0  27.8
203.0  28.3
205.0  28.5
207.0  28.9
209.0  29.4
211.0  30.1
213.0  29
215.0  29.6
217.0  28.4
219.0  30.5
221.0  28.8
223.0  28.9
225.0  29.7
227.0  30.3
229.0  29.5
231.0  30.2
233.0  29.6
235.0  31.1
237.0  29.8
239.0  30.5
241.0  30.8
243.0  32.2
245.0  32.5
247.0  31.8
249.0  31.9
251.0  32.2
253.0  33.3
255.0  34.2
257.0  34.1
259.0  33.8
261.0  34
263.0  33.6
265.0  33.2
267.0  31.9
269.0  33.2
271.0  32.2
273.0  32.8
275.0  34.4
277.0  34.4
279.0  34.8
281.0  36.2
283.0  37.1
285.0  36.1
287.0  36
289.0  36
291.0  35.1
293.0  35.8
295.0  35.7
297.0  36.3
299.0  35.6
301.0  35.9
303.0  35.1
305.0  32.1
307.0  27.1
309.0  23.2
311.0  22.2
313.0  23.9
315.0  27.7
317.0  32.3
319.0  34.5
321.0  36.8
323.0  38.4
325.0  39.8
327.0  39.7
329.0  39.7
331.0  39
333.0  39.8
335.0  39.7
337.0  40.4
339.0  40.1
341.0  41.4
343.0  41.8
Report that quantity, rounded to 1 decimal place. 4.2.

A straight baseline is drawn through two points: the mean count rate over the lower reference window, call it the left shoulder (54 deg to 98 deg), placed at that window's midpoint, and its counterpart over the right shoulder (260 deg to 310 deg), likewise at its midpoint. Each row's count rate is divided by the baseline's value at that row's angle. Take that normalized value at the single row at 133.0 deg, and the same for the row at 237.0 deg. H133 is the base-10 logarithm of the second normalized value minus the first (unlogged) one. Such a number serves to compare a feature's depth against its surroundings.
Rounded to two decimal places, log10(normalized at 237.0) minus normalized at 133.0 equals -0.90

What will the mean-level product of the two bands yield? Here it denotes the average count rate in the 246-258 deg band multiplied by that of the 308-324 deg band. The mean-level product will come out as 983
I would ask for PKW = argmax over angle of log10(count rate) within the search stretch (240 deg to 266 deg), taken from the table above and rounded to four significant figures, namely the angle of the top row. 255.0 deg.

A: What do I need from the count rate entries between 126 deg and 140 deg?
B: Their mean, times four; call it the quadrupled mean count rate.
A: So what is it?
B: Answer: 109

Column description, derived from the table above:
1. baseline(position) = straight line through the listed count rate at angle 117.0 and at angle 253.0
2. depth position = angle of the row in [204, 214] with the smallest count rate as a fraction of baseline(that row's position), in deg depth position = 205.0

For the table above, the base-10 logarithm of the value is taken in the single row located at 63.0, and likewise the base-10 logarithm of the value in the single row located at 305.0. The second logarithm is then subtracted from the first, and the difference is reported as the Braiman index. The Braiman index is -0.025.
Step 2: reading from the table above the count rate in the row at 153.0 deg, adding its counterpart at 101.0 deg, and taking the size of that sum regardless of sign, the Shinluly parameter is 54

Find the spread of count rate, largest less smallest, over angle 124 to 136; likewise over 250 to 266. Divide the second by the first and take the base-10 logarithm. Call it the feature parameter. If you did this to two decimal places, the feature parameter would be 0.12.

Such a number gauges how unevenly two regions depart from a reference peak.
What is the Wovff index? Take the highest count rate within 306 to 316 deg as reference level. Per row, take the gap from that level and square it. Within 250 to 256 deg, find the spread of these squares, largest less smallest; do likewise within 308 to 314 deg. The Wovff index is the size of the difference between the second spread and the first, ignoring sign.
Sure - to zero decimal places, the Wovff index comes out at 6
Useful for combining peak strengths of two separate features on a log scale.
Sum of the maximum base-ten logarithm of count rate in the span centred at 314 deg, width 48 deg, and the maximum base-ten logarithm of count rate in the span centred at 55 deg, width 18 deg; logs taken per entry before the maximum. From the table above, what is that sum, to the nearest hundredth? 3.09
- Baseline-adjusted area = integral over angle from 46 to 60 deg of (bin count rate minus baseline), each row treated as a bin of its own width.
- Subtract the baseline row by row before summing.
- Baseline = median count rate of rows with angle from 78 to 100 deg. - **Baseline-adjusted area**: -24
